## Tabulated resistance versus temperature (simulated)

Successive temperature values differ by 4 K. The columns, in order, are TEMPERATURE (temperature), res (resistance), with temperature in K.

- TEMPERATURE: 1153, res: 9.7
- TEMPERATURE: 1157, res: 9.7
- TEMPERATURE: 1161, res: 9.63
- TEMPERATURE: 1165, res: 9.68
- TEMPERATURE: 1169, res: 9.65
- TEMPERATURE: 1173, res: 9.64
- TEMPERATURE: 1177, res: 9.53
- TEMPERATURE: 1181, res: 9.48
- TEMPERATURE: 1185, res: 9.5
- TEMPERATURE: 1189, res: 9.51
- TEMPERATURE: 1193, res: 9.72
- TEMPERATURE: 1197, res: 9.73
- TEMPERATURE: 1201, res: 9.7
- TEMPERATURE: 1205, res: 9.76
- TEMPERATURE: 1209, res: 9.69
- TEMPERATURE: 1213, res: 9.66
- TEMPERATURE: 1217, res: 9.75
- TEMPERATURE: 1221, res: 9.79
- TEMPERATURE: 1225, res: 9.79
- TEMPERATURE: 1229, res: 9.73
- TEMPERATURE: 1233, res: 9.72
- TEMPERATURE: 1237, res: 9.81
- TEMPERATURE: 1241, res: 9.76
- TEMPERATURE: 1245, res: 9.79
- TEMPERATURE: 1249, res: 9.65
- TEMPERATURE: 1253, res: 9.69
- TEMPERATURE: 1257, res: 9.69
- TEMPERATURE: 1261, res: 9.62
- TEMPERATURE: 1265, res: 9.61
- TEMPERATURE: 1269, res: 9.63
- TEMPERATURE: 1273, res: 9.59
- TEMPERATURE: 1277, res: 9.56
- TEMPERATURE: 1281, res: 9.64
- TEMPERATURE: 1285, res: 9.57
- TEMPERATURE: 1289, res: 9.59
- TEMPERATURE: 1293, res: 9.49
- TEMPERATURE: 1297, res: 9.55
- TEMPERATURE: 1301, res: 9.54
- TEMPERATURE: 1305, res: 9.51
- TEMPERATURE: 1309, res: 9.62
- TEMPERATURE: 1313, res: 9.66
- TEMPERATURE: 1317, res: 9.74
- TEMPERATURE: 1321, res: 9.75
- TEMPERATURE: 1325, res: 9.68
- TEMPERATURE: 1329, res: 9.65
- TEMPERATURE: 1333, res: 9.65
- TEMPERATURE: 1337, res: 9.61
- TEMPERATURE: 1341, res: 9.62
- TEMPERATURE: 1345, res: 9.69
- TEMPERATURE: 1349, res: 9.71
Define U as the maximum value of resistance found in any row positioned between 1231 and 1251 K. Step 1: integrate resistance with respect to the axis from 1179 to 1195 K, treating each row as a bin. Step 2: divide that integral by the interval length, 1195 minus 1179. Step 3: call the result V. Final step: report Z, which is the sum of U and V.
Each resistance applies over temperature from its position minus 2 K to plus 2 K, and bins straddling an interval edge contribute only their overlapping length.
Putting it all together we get 19.4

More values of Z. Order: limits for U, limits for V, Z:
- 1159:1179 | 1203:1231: 19.4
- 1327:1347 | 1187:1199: 19.3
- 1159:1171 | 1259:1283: 19.3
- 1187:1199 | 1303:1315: 19.3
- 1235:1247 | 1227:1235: 19.5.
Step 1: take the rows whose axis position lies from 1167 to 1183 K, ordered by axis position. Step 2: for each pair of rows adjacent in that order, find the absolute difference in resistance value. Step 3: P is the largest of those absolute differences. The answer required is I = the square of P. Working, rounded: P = 0.11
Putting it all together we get 0.0121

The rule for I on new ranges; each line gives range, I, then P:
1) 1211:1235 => 0.0081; 0.09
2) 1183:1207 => 0.0441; 0.21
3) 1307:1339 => 0.0064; 0.08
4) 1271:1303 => 0.0100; 0.10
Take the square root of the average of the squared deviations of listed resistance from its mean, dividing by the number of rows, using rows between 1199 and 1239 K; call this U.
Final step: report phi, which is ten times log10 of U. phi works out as -13.3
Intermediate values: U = 0.05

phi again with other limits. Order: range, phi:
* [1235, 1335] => -10.8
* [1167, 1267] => -10.3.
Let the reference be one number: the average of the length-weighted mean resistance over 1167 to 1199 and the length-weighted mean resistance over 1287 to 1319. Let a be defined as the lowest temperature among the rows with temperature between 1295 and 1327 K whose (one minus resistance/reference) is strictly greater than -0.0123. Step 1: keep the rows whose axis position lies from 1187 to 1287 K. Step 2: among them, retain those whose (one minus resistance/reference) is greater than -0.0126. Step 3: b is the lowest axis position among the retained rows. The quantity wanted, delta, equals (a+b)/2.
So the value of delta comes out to 1243 K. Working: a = 1297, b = 1189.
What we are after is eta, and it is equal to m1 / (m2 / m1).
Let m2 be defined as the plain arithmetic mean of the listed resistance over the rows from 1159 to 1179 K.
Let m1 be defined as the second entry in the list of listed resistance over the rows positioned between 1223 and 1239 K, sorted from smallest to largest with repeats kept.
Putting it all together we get 9.84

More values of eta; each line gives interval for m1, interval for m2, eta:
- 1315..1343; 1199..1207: 9.51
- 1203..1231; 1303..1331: 9.72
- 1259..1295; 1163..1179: 9.50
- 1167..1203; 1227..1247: 9.25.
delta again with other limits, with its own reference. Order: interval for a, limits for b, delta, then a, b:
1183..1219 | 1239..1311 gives 1217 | 1185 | 1249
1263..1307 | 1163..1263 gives 1215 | 1265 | 1165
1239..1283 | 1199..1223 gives 1225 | 1249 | 1201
